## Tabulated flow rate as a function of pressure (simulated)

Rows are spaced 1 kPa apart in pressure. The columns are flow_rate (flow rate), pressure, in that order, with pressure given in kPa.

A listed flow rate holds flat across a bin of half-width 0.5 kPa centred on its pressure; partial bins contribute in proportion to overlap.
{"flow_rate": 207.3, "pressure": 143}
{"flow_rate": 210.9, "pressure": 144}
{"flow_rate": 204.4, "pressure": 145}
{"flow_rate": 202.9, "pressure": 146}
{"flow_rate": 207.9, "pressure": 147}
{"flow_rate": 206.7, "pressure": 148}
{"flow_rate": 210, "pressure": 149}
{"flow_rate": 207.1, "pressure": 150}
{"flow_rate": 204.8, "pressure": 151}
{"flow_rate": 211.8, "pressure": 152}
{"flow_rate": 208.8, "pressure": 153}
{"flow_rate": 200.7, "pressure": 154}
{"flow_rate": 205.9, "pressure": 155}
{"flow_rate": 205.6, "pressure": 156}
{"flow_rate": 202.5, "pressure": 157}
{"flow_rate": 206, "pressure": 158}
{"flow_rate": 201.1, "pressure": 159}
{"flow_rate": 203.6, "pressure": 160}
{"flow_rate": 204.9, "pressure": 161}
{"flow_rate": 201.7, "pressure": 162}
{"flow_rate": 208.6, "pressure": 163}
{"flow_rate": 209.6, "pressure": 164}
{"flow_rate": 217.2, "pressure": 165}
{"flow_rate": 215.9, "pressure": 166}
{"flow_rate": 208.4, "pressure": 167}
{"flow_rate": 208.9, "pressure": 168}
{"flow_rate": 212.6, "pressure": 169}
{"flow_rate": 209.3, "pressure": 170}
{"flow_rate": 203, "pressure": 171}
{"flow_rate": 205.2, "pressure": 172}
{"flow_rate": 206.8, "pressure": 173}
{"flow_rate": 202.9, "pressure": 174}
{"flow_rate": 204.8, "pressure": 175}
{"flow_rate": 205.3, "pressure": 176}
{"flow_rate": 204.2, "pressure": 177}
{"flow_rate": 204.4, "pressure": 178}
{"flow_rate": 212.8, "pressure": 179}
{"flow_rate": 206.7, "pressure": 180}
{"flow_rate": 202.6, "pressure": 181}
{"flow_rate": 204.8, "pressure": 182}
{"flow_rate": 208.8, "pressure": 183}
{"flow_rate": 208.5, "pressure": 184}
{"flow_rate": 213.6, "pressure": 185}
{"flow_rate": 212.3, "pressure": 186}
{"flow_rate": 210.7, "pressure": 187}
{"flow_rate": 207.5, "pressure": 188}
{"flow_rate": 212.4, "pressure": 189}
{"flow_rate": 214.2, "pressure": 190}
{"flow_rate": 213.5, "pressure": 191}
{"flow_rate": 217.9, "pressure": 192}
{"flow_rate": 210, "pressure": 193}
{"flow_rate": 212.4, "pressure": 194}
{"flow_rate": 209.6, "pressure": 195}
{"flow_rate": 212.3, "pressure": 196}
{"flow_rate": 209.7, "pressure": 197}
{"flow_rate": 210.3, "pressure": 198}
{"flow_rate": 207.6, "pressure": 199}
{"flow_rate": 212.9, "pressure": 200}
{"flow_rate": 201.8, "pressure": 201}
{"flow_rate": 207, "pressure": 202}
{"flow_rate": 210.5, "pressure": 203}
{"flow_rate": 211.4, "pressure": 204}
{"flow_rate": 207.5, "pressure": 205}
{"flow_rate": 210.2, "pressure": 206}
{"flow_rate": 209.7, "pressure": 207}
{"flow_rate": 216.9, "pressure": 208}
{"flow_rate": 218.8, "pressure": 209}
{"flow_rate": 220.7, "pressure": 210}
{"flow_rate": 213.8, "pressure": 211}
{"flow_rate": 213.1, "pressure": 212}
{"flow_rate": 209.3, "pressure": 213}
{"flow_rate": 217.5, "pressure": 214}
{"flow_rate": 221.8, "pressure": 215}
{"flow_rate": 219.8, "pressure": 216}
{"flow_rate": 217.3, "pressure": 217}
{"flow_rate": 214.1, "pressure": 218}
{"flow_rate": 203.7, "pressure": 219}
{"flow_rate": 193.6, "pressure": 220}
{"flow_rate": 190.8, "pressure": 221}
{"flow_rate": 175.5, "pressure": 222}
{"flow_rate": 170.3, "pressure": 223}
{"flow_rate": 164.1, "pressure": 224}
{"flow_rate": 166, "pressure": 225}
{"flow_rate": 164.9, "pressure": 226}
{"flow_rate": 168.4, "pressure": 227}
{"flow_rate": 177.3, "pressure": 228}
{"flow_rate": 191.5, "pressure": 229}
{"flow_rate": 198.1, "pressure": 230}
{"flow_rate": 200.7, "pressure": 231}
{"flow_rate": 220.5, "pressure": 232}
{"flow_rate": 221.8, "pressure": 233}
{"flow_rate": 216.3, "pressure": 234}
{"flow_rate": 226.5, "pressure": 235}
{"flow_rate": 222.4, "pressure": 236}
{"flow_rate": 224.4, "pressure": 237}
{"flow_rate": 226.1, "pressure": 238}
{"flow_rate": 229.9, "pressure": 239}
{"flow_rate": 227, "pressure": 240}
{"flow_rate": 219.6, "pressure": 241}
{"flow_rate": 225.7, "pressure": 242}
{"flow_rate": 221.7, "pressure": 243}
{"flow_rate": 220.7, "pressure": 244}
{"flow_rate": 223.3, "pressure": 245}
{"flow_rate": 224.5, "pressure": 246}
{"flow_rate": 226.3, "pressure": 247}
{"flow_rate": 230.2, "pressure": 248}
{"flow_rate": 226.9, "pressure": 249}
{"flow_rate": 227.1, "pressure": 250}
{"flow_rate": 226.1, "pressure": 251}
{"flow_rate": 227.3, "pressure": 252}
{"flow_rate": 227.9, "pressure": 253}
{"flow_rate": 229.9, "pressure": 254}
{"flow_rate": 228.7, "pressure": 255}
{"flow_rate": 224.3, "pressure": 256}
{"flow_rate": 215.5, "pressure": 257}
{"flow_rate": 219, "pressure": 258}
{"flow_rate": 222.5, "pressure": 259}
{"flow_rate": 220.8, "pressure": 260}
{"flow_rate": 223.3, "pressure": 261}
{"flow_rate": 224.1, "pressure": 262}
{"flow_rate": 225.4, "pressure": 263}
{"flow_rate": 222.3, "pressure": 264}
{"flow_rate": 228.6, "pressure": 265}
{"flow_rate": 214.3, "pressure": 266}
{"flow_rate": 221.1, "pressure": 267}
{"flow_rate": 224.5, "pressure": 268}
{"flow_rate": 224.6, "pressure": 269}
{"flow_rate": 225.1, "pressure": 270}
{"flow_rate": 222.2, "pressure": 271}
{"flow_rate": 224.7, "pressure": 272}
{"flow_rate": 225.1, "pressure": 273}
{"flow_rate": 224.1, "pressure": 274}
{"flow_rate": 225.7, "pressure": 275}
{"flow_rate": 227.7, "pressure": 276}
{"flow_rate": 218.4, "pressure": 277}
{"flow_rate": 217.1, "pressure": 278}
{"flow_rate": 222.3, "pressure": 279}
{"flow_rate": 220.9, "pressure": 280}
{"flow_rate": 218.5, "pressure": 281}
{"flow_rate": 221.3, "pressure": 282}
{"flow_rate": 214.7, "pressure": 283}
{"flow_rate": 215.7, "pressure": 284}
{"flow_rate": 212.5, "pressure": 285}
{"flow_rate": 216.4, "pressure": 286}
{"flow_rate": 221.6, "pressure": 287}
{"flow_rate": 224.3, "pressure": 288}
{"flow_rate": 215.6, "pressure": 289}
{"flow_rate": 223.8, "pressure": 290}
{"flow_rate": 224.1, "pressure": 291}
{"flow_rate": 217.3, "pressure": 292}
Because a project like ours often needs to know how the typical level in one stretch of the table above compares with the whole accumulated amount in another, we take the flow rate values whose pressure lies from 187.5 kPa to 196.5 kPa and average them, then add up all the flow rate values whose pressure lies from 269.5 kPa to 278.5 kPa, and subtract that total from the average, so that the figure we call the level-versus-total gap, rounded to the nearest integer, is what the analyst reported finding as -1798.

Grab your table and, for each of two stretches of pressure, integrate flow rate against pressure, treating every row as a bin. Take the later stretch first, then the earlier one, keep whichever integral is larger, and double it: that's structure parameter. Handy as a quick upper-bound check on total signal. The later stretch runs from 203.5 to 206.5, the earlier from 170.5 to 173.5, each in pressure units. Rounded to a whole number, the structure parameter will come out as 1258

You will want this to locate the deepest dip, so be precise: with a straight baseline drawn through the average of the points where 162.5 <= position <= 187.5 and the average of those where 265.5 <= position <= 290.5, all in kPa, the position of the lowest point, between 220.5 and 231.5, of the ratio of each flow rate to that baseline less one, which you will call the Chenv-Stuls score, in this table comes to 224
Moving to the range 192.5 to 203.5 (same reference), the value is 201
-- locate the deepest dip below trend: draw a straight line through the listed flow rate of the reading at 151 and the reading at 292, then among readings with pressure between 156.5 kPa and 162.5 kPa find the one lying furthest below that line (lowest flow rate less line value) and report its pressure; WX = 159 kPa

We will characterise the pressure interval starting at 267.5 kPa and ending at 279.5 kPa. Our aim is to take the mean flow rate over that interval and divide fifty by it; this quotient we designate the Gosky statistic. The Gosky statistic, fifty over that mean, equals 0.224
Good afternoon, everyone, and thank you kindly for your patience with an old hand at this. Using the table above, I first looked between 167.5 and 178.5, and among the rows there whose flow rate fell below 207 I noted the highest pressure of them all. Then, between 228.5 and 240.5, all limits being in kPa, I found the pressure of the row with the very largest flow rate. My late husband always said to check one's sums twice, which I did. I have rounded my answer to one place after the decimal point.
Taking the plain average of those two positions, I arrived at 208.5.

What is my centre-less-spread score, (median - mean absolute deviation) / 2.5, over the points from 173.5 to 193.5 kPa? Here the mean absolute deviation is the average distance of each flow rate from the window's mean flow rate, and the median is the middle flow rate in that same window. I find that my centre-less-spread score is 82.0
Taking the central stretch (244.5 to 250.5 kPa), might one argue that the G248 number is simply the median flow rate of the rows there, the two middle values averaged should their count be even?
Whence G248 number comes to 227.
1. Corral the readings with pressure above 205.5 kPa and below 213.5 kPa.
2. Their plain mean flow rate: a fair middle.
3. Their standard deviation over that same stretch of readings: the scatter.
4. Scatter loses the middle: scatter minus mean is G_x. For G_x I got -210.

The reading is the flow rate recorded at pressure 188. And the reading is 207.5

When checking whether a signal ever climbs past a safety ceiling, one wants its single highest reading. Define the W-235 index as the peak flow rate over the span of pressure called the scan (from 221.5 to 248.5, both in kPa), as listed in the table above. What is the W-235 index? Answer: 230.2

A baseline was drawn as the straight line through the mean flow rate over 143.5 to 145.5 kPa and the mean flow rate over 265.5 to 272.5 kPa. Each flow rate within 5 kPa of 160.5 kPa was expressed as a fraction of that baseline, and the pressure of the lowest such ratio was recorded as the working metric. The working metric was 159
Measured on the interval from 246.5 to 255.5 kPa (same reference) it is 251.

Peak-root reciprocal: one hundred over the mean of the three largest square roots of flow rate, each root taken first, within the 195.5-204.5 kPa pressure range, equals 6.86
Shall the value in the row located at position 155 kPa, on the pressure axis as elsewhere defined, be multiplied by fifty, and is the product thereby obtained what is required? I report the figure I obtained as 10295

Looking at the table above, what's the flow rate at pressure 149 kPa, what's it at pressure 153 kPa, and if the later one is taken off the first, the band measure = 1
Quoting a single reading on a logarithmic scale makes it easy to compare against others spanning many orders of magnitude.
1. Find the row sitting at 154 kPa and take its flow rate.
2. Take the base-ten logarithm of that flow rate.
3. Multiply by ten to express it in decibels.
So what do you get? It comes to 23.0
